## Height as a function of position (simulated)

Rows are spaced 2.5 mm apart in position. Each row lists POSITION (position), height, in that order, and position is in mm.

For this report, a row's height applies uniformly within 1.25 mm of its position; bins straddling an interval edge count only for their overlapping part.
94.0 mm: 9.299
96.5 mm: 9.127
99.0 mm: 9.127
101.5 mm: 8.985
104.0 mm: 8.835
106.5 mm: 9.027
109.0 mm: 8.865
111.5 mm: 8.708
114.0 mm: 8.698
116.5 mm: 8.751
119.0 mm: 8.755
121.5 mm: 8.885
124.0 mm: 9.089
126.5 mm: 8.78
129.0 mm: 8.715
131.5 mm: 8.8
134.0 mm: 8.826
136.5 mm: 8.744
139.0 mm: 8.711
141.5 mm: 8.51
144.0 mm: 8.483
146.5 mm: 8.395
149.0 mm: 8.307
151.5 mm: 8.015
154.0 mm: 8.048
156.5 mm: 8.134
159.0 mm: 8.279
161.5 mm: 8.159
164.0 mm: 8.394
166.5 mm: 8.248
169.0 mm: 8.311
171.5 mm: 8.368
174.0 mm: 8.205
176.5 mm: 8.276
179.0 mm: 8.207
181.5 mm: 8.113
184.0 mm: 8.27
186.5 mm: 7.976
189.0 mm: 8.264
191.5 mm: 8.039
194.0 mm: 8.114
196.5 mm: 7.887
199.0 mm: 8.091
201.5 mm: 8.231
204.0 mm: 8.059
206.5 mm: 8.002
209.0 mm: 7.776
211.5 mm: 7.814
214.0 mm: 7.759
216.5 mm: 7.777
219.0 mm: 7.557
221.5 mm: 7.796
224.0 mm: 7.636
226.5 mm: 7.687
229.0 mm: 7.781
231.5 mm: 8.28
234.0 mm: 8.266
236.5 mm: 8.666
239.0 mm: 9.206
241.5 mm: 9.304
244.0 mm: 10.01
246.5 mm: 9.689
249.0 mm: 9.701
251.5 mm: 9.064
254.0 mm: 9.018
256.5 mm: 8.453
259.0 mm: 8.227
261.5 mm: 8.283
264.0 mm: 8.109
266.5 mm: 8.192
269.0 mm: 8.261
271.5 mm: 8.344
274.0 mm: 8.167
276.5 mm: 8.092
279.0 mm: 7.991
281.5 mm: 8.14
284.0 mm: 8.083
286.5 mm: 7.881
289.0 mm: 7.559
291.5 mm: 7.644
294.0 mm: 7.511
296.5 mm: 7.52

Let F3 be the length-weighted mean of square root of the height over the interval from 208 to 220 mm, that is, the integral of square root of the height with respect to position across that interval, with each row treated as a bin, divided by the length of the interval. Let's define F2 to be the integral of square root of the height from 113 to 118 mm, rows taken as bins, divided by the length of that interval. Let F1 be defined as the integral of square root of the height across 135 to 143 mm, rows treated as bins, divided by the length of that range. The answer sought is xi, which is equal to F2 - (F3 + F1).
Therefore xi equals -2.77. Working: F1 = 2.94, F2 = 2.95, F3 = 2.78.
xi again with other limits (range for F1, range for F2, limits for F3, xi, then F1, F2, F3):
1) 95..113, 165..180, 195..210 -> -2.95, 2.99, 2.88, 2.83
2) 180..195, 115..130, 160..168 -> -2.76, 2.85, 2.97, 2.88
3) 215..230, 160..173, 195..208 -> -2.73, 2.78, 2.88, 2.84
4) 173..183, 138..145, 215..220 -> -2.71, 2.86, 2.93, 2.77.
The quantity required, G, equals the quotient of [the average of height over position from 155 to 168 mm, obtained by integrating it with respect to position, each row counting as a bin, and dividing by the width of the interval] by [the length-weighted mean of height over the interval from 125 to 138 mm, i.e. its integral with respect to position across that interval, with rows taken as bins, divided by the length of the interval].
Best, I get 0.94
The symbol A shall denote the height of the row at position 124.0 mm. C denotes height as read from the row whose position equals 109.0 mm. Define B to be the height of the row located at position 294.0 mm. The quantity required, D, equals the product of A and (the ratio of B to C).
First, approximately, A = 9.089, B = 7.511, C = 8.865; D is 7.7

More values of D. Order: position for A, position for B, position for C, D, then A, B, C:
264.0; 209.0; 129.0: 7.2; 8.109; 7.776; 8.715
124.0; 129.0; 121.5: 8.9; 9.089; 8.715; 8.885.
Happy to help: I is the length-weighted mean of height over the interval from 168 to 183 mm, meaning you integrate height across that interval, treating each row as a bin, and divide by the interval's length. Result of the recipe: 8.2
